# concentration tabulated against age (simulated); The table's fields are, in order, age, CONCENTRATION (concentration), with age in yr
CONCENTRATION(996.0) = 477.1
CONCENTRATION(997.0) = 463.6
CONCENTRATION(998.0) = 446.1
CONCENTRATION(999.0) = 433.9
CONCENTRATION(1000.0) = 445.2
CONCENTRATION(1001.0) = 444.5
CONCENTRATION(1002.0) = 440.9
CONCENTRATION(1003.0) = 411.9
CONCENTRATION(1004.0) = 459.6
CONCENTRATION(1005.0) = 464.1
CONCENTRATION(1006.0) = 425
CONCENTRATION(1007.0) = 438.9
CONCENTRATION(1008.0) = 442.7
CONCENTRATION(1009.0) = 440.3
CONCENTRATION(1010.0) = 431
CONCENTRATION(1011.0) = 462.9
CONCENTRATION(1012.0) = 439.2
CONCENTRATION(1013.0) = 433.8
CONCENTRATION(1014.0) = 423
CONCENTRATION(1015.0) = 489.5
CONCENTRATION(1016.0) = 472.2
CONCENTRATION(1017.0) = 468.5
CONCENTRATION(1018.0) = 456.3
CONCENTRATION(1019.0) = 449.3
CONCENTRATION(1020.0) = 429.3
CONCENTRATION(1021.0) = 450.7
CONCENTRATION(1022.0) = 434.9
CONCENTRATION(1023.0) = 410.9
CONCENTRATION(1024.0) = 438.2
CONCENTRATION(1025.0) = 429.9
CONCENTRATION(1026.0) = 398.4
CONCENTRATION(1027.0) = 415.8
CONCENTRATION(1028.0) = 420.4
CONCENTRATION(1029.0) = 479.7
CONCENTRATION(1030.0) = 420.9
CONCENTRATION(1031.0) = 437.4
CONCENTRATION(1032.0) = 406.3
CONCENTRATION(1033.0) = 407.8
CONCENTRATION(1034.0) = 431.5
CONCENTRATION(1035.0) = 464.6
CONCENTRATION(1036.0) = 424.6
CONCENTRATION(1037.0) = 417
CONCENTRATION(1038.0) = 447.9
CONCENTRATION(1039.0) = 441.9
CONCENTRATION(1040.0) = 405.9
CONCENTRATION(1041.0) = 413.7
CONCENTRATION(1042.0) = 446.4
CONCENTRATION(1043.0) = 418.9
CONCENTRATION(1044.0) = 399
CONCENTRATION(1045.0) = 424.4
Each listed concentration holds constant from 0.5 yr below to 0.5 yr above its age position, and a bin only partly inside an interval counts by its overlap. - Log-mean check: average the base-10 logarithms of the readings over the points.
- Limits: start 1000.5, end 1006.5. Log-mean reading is 2.64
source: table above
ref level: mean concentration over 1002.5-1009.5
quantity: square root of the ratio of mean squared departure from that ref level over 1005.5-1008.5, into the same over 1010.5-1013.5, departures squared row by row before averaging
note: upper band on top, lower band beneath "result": 1.51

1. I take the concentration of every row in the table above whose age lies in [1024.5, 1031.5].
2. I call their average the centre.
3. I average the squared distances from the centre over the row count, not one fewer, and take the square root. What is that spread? 23.6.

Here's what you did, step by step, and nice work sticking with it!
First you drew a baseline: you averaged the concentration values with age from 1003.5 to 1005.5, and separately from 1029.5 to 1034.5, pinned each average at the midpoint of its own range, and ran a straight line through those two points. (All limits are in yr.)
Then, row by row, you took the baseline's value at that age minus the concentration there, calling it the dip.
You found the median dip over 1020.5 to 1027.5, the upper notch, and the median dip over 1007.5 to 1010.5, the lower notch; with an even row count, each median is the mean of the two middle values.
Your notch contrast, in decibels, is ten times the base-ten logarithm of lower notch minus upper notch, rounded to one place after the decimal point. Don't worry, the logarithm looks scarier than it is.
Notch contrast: 11.3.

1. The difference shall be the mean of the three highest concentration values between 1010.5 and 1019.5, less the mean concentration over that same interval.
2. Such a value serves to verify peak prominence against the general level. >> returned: 22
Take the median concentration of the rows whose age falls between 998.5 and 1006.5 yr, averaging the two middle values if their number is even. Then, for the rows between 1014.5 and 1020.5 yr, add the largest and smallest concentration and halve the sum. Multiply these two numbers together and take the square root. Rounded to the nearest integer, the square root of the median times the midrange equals 451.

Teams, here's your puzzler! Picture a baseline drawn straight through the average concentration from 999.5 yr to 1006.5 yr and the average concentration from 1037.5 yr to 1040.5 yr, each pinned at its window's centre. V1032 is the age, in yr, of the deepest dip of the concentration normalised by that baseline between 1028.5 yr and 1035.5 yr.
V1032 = 1032.0 yr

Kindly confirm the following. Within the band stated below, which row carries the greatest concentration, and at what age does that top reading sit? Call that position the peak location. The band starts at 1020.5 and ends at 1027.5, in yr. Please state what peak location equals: 1021.0 yr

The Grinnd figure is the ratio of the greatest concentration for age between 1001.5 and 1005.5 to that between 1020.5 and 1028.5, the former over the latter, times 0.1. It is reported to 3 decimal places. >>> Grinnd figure 0.103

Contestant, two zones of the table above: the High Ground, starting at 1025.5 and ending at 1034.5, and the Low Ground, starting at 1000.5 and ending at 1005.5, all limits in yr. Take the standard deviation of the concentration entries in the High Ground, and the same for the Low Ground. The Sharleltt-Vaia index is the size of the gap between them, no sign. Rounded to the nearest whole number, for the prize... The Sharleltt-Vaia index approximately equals 4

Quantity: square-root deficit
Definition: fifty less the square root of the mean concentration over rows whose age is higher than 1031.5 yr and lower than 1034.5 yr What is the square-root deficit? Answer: 29.6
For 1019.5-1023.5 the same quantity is 29.2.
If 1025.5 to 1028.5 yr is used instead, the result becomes 29.7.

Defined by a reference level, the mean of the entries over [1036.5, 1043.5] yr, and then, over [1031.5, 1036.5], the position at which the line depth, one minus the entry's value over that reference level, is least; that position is 1035.0 yr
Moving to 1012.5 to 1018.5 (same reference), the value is 1015.0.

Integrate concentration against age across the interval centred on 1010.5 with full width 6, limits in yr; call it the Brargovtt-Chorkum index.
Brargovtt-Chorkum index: 2650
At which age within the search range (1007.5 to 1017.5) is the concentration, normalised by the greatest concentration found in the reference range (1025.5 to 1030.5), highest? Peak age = 1015.0 yr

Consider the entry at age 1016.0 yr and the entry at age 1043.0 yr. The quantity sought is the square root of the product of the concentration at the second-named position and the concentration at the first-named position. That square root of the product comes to 445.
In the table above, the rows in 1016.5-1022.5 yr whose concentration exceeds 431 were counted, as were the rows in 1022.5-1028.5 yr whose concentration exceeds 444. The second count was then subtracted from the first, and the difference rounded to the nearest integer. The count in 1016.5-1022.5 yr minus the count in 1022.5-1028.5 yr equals 5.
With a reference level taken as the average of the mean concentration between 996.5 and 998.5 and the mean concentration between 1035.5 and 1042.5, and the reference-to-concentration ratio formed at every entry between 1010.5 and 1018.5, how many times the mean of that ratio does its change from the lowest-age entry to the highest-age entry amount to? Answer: 0.014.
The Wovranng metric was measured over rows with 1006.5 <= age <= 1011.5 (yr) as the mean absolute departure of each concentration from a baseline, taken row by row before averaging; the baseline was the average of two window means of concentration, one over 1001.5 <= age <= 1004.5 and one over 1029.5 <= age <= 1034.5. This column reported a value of 14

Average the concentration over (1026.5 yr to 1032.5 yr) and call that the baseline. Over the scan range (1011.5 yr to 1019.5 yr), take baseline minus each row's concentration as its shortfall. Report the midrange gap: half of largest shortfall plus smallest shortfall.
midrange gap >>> -26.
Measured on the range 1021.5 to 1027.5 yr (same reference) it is 12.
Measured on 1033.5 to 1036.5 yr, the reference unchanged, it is -15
